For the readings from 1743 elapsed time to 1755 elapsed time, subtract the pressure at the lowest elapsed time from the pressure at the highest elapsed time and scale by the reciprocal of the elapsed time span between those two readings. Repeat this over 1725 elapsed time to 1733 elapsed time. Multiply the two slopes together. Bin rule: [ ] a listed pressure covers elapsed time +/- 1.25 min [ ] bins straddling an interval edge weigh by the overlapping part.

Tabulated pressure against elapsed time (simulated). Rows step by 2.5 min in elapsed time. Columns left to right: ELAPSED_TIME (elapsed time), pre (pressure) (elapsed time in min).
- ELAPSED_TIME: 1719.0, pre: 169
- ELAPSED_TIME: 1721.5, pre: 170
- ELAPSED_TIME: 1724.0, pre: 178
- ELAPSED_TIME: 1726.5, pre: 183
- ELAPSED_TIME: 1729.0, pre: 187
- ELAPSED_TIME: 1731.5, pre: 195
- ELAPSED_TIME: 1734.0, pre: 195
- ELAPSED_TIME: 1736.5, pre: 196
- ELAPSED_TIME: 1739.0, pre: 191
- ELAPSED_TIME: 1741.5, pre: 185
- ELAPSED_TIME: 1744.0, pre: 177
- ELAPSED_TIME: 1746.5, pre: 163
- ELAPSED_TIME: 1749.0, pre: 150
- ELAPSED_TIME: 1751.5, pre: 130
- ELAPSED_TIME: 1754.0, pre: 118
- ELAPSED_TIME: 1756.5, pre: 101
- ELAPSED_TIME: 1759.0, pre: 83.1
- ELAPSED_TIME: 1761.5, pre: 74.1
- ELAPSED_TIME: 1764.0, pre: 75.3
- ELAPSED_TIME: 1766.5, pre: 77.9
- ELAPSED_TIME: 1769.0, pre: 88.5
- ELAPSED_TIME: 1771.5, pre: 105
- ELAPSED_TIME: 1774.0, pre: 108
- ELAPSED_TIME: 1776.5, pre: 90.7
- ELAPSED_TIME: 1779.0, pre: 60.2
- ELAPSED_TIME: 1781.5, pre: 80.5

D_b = -14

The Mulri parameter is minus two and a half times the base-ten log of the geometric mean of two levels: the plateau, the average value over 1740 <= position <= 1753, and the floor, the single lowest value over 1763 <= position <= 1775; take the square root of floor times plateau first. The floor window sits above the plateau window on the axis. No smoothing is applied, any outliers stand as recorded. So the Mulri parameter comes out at -5.10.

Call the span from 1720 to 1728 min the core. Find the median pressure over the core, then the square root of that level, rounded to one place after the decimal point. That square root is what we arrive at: 13.3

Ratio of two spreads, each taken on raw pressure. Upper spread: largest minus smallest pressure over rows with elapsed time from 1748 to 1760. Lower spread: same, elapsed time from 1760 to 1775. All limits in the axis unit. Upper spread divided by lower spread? 2.0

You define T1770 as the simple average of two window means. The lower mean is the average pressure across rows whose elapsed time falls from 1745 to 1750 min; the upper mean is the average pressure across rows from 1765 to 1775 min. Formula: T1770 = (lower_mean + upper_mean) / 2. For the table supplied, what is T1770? 126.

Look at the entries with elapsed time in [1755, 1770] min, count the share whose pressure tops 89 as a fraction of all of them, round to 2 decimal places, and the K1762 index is 0.17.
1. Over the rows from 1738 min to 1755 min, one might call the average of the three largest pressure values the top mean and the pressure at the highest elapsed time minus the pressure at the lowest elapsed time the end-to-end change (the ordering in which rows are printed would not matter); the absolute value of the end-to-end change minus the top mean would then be 257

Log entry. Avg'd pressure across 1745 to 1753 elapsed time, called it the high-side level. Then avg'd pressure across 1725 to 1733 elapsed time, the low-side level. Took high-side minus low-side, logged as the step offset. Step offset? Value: -41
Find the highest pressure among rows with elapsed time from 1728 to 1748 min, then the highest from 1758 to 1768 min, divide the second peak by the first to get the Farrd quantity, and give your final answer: 0.42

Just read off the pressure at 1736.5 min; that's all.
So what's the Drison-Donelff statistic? 196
